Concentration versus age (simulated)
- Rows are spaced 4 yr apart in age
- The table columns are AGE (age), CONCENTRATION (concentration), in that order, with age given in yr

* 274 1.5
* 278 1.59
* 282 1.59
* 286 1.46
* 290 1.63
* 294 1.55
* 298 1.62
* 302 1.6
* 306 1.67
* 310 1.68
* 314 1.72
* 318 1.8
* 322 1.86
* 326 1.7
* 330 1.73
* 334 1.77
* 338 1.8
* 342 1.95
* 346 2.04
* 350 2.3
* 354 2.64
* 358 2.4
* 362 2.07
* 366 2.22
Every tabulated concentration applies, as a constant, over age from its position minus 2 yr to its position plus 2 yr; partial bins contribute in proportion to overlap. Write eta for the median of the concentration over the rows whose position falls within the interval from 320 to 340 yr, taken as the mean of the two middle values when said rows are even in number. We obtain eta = 1.77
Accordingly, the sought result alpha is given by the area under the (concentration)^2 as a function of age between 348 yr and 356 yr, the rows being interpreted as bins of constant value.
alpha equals 49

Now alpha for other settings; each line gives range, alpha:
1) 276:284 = 20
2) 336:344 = 28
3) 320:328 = 25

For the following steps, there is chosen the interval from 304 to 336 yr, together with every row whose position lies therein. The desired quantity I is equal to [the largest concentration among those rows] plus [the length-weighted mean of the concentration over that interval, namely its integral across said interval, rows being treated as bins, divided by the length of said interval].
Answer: 3.60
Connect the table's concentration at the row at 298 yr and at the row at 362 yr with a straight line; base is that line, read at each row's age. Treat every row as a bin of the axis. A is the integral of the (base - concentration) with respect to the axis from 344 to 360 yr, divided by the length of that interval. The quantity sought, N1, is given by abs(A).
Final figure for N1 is 0.35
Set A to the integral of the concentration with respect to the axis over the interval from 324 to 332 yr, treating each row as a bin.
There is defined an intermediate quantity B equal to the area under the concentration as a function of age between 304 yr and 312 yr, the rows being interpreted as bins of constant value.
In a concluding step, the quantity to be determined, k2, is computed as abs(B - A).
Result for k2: 0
